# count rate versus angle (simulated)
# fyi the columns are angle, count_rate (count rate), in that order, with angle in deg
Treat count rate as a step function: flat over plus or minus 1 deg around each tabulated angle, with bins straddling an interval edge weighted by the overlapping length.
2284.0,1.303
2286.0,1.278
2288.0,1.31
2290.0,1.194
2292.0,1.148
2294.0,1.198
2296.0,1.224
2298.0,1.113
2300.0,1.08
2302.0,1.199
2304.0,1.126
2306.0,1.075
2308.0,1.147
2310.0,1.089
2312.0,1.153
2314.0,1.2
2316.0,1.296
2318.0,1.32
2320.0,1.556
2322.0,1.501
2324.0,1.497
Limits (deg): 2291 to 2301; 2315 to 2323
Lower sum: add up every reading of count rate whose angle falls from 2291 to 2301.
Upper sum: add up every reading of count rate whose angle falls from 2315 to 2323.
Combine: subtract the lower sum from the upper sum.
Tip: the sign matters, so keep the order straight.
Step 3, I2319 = 0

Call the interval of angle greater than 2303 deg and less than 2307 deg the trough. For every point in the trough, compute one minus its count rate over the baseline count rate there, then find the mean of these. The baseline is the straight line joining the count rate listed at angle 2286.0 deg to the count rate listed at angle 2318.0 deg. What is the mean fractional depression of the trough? 0.16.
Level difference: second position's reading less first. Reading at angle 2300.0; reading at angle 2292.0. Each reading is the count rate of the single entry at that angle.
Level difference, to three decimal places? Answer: 0.068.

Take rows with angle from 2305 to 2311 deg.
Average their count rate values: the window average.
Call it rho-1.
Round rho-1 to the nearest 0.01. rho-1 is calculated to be 1.10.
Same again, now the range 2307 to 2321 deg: 1.25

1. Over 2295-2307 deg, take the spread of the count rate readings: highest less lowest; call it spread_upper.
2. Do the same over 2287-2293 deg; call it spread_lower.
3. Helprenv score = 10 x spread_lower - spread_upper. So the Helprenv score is 1.5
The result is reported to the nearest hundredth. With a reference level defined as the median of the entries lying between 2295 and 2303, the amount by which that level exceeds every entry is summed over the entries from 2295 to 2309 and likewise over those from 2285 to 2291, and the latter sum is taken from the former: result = 0.44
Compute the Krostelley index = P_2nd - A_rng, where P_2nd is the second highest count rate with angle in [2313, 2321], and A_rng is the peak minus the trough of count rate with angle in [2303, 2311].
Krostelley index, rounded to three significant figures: 1.25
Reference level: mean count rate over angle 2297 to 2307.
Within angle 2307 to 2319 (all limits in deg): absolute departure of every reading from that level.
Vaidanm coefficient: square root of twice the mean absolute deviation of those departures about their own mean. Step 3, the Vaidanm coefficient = 0.36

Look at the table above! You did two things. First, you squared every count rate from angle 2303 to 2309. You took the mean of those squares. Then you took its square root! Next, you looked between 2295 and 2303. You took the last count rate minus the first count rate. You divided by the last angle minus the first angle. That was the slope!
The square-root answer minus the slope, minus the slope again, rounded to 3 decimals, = 1.125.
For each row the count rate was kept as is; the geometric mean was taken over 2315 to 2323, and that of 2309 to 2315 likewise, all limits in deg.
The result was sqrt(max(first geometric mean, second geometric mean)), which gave 1.19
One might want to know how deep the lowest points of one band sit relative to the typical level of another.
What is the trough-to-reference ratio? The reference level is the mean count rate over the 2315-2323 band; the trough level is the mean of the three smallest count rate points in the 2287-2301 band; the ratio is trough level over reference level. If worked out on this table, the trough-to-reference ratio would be 0.79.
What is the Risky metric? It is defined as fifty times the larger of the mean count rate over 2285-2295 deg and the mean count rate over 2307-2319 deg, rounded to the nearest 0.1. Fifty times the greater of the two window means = 61.3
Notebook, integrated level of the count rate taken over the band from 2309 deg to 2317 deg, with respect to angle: 9.5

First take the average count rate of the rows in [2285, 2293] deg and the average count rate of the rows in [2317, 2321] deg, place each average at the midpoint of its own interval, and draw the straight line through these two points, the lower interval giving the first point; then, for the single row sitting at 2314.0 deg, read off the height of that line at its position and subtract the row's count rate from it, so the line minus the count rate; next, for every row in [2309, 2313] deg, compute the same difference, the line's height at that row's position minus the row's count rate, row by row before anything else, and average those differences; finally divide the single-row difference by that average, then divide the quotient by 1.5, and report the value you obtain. 0.52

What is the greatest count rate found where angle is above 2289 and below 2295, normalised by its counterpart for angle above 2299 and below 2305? 1.00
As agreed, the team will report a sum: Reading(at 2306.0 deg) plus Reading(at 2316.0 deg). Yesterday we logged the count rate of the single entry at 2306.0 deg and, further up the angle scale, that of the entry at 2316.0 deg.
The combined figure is 2.37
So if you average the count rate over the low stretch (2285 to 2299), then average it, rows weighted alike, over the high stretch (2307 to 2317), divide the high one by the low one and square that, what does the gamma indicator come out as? 0.95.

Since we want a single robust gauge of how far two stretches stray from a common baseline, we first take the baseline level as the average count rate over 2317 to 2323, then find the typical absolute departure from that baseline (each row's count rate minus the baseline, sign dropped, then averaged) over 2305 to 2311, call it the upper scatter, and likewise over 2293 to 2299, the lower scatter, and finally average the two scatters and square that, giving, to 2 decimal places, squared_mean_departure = 0.10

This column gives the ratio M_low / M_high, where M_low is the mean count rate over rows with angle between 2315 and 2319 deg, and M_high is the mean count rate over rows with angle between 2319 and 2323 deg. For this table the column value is 0.86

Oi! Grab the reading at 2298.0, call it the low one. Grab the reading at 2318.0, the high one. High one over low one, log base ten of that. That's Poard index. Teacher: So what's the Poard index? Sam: 0.074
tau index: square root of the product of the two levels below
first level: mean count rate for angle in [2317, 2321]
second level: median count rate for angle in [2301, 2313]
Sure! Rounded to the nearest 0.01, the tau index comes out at 1.28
